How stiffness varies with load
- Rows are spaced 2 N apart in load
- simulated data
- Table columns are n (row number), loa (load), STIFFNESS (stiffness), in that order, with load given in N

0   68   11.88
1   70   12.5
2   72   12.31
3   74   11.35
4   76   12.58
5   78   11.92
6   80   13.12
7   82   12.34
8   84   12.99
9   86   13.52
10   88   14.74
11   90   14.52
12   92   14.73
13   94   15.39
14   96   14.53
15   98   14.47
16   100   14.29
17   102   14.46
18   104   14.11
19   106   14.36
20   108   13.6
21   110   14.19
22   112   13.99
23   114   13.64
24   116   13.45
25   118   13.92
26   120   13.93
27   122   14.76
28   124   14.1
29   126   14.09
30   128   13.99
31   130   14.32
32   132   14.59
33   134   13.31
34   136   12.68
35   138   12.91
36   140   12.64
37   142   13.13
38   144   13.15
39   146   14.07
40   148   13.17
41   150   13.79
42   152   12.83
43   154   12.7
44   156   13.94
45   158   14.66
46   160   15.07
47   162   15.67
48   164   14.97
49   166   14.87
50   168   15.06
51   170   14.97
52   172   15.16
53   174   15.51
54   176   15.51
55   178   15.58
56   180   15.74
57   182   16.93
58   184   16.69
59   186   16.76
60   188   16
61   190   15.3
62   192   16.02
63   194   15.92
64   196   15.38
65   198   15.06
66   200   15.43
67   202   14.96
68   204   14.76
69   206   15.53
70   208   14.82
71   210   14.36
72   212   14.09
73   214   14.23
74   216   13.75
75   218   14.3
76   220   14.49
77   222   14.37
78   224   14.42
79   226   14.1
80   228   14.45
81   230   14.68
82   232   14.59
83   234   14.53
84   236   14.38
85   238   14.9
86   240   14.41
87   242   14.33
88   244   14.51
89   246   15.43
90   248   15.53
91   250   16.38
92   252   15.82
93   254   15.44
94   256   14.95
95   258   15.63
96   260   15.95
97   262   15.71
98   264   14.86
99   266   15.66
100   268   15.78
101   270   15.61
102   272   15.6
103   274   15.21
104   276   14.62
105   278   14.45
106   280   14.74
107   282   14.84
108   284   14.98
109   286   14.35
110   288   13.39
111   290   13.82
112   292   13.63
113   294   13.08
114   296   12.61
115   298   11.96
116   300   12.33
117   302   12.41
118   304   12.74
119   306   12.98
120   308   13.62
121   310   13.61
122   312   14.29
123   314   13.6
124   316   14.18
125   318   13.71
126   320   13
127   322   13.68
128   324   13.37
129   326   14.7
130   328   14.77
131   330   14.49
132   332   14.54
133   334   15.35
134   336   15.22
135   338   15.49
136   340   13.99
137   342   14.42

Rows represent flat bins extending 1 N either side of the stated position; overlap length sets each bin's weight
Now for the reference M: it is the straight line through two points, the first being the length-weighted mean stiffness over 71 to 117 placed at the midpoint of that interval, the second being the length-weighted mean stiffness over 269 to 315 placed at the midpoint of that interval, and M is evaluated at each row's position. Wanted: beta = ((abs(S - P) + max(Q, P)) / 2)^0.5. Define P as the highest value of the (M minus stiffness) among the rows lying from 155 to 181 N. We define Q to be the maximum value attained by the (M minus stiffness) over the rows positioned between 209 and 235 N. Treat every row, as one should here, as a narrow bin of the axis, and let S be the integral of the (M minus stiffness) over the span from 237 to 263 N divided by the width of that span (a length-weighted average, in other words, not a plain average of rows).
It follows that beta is 0.8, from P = -0.2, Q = 0.0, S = -1.50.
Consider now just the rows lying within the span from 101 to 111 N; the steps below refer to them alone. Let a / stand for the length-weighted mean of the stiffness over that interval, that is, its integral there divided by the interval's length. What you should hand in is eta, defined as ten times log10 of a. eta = 11.5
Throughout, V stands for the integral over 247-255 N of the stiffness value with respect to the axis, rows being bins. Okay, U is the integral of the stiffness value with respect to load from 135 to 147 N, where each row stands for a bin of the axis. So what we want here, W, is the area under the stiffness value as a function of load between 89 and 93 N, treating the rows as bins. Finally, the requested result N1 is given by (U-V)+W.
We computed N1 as 89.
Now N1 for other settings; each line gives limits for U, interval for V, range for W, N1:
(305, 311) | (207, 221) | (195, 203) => 2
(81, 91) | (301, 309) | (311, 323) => 198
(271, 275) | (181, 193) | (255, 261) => -41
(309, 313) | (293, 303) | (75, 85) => 57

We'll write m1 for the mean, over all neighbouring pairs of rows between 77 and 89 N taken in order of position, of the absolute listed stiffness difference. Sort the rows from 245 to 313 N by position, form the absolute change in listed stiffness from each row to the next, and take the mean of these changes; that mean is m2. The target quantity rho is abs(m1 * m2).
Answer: 0.36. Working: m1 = 0.88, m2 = 0.41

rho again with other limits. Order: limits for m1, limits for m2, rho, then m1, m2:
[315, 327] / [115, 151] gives 0.33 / 0.70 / 0.47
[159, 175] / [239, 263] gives 0.14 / 0.32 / 0.44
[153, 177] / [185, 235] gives 0.16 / 0.42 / 0.37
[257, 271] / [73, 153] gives 0.22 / 0.42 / 0.52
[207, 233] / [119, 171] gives 0.14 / 0.27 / 0.51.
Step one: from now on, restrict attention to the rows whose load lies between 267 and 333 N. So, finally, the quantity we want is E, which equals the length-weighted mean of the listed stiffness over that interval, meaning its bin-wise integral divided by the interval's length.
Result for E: 14.0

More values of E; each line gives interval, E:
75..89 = 13.0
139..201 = 14.9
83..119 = 14.2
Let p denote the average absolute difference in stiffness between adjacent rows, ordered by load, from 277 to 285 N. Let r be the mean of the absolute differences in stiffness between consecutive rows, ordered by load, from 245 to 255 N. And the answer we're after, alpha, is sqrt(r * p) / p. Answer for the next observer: 1.6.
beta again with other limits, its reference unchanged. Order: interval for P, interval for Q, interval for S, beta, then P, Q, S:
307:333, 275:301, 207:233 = 1.3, 0.9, 1.9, -0.57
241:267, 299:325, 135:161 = 1.1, -0.5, 1.5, 0.28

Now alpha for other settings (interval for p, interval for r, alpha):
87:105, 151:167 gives 1.3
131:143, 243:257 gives 1.0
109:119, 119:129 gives 1.1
